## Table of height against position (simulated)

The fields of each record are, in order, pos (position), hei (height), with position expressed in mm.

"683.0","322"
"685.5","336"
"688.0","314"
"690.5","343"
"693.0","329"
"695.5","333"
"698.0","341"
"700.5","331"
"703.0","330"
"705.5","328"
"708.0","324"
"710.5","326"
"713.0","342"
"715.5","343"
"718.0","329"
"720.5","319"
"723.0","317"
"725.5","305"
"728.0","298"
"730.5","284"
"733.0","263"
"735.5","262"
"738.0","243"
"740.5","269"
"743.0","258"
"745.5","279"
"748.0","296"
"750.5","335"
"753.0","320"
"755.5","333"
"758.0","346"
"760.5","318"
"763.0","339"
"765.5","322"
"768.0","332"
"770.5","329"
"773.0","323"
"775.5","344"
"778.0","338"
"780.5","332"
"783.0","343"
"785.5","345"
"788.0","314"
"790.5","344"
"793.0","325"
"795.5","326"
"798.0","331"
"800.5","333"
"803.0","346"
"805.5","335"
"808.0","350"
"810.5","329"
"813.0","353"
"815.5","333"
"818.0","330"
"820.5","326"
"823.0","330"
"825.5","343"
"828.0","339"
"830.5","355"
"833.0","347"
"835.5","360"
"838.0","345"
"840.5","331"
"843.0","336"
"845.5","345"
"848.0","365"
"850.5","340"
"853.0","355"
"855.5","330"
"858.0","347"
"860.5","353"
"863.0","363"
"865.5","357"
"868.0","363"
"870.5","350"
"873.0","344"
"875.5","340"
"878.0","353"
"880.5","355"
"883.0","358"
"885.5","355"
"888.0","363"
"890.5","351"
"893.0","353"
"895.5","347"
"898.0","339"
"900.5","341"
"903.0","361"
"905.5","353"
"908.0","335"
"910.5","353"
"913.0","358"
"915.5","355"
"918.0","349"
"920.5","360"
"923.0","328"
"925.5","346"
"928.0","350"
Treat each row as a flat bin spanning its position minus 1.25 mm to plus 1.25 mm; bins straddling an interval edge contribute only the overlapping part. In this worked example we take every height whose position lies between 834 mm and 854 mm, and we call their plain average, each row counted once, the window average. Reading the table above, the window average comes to 347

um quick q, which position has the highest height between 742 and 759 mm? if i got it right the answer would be 758.0 mm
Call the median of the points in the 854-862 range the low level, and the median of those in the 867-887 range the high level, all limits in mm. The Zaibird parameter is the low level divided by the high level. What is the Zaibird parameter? 0.98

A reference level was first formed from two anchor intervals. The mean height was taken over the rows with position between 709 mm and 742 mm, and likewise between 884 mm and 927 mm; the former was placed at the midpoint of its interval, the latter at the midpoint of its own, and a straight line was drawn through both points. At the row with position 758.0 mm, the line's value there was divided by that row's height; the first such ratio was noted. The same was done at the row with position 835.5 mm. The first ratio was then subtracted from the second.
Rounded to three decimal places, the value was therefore 0.025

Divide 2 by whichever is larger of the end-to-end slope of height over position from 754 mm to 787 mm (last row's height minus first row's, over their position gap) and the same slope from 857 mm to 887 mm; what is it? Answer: 5.0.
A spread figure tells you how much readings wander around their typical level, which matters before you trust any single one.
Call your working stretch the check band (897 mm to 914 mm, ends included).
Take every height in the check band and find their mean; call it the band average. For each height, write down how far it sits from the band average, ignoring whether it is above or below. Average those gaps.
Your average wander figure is 9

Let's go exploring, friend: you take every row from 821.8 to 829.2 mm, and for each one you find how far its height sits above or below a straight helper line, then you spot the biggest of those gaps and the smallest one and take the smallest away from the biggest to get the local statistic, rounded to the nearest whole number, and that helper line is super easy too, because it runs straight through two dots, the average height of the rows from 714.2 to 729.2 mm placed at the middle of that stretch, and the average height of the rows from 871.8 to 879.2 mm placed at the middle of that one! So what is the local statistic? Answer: 13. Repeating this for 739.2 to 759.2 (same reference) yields 85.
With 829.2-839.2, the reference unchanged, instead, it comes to 15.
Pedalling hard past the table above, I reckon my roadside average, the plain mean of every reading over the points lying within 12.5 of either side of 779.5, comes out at 334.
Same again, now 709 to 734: 313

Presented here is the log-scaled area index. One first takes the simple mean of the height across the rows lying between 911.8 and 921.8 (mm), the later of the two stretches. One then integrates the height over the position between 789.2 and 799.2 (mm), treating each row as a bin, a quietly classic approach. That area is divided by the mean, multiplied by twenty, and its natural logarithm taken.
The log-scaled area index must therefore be 5.23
